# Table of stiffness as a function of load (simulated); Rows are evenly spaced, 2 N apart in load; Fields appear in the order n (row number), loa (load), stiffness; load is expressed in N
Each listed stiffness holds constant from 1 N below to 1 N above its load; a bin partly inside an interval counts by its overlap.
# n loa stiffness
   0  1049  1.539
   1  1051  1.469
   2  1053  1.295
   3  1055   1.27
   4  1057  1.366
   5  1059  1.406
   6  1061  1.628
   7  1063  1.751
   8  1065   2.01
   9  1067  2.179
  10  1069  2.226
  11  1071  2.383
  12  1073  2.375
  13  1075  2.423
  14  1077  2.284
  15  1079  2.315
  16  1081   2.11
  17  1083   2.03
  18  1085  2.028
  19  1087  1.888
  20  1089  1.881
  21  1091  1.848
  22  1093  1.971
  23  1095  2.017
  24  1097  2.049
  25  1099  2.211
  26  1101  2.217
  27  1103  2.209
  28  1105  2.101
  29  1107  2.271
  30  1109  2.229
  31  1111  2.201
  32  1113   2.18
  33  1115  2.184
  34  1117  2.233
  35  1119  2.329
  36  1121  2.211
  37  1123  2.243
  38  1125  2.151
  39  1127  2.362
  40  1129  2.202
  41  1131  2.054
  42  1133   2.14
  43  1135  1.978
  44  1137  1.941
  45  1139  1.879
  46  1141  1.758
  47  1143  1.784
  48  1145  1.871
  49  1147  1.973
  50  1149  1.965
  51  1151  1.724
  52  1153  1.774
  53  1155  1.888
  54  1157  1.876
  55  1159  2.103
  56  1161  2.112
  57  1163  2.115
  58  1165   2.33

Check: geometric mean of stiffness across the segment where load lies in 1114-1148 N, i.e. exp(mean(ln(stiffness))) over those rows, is 2.07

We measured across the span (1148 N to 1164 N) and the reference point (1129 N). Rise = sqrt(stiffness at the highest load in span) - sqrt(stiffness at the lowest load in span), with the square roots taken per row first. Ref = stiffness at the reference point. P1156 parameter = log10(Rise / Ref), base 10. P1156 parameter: -1.62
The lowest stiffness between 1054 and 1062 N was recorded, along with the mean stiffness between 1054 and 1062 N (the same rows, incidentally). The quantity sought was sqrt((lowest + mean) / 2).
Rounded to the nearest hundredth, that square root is 1.16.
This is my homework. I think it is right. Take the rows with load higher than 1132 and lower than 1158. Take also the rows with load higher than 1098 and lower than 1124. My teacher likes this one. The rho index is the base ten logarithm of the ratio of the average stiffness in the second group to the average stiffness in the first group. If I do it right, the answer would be 0.070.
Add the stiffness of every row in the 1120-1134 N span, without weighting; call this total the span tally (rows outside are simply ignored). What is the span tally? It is 15.4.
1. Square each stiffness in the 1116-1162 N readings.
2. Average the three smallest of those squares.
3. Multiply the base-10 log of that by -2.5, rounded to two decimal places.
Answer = -1.22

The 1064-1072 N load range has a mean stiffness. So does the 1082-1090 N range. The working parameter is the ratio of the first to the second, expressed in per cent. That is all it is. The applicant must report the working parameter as 112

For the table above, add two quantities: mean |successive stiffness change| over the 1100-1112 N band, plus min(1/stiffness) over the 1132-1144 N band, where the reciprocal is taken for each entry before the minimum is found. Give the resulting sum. 0.54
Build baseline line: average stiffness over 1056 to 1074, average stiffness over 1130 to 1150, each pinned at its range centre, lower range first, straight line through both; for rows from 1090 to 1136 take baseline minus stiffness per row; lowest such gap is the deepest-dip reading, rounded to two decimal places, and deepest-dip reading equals -0.43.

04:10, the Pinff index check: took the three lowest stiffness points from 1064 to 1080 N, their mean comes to 2.14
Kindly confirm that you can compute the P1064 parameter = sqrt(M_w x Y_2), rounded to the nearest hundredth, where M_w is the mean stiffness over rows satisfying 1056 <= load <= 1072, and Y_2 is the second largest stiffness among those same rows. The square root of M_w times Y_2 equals 2.04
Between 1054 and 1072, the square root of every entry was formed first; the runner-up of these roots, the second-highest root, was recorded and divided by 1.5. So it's 0.99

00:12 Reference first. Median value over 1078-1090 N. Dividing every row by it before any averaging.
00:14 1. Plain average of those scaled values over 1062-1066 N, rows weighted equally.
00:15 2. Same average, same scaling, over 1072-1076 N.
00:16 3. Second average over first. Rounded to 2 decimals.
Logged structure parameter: 1.28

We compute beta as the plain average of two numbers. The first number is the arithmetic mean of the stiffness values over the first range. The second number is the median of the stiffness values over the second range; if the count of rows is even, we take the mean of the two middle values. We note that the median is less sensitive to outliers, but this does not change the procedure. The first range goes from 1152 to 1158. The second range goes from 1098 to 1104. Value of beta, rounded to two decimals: 2.03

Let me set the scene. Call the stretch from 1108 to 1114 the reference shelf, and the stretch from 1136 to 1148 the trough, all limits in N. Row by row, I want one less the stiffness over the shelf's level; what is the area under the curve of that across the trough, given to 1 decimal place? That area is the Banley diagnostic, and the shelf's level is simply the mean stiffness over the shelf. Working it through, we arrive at 1.8 N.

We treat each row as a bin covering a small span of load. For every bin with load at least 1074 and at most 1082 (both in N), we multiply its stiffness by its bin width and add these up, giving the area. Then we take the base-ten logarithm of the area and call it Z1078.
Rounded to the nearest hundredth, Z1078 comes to 1.26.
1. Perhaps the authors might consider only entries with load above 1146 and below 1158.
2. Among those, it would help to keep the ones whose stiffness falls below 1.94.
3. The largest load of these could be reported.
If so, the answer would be 1157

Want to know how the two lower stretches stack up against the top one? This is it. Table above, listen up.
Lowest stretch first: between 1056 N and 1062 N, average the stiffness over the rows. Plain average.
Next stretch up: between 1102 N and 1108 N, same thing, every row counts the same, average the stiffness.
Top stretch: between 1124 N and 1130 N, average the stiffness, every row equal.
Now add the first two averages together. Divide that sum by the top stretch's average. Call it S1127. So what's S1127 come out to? 1.64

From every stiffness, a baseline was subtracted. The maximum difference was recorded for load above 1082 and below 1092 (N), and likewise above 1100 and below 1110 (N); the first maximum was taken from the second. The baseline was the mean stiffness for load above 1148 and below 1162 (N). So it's 0.24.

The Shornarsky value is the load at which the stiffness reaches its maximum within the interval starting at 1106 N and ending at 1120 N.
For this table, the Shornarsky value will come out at 1119 N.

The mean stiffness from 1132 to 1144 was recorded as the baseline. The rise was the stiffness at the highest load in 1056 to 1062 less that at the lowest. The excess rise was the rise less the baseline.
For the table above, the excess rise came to -1.7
